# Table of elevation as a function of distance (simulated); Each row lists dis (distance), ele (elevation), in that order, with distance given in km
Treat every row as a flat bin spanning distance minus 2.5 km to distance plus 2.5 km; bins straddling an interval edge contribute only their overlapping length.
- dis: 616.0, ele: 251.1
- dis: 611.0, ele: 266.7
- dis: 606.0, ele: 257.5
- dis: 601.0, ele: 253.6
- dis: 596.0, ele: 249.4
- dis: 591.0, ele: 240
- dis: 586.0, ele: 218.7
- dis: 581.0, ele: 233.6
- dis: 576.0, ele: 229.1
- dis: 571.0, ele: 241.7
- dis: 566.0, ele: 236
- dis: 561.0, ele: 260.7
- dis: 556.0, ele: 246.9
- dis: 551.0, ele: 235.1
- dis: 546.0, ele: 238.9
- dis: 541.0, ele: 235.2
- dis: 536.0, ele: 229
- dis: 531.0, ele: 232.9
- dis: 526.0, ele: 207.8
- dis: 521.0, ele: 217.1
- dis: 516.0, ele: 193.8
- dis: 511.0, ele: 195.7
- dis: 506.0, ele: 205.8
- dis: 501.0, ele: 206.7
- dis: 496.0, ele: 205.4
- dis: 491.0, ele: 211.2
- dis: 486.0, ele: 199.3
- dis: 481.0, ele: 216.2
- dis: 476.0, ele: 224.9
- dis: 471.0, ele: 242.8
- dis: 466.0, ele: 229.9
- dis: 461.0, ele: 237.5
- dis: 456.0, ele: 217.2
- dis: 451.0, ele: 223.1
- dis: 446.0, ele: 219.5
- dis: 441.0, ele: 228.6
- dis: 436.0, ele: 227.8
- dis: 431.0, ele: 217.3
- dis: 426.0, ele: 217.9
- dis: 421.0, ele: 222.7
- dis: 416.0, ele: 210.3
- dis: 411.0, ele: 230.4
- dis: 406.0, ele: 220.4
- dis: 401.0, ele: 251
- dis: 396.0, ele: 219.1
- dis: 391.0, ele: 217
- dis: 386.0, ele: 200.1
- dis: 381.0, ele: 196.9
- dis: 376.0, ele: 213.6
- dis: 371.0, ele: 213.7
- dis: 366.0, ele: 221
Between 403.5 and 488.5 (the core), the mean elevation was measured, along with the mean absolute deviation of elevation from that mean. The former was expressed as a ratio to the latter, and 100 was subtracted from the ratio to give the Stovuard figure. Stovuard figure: -70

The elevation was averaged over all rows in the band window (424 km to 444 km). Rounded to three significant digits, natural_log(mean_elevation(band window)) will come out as 5.41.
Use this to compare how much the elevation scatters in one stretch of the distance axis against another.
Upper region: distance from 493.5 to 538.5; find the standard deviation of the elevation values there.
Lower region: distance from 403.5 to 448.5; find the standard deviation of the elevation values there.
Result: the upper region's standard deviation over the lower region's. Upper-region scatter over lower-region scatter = 2.09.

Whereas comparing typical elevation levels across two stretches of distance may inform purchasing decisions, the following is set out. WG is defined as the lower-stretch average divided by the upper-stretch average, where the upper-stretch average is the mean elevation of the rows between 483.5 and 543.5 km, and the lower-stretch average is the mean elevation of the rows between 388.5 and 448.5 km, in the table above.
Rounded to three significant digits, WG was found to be 1.06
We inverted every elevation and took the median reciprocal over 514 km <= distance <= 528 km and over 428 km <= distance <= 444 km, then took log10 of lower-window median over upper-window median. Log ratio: -0.04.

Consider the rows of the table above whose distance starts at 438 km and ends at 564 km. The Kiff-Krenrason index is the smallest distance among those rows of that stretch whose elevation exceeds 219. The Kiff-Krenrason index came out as 441.0 km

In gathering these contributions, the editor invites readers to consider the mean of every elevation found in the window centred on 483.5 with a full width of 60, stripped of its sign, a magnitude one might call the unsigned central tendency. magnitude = 216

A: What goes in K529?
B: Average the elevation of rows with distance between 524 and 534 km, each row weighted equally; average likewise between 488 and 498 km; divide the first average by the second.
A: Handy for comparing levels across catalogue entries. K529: 1.06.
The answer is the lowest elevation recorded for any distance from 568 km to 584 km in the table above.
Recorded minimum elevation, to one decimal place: 229.1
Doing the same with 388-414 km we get 217.0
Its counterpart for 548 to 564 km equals 235.1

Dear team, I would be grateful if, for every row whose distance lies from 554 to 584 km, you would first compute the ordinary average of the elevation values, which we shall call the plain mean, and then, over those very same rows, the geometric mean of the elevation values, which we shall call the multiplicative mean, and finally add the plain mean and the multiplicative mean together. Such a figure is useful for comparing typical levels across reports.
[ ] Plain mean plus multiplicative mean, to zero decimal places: 482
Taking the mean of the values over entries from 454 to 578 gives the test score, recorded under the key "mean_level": 224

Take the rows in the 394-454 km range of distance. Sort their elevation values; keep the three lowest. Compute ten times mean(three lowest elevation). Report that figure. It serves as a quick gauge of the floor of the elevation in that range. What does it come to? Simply 2152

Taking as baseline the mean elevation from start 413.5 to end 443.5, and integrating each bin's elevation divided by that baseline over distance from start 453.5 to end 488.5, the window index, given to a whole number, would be 36 km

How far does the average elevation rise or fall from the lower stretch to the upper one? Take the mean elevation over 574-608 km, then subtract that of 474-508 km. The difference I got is 30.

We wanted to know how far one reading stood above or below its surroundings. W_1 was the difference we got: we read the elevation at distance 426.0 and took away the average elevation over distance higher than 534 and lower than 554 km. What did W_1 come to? -17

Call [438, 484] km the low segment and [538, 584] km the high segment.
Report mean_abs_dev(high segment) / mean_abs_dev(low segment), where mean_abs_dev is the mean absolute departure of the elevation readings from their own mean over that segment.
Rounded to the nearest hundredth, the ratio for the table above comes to 0.94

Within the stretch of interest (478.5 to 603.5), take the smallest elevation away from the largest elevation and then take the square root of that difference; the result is 8.2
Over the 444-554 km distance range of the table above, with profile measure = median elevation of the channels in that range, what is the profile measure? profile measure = 218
